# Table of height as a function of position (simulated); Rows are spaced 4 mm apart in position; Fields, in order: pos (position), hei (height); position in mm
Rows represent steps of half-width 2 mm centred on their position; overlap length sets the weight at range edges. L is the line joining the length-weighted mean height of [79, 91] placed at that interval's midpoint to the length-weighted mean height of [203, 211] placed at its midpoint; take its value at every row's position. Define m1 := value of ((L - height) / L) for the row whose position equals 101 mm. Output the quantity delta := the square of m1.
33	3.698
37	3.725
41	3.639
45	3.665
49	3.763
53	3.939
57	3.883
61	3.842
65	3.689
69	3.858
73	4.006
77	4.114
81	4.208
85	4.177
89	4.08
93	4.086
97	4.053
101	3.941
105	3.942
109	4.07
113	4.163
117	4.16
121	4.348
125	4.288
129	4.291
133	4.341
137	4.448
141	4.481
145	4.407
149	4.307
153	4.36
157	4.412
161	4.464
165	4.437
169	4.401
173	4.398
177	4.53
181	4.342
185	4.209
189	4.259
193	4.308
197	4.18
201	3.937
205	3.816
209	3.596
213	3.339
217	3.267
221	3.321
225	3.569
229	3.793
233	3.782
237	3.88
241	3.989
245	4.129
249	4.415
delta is 0.001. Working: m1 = 0.04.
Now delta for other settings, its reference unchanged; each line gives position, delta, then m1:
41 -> 0.025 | 0.16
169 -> 0.021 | -0.14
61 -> 0.009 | 0.09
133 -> 0.008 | -0.09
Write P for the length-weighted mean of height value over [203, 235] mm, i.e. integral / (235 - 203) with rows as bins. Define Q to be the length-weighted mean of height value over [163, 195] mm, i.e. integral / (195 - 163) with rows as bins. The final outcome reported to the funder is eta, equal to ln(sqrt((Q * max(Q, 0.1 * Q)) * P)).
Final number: 2.11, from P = 3.6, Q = 4.36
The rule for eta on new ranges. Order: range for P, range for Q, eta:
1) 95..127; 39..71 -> 2.04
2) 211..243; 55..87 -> 2.02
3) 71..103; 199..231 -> 1.98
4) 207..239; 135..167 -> 2.12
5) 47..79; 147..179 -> 2.16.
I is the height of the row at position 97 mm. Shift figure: 4.053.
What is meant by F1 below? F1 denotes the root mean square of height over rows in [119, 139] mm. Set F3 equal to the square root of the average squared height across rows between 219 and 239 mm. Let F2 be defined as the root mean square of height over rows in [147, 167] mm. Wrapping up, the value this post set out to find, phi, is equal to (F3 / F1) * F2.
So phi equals 3.72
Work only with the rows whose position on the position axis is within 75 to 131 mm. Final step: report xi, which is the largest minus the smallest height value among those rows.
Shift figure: 0.41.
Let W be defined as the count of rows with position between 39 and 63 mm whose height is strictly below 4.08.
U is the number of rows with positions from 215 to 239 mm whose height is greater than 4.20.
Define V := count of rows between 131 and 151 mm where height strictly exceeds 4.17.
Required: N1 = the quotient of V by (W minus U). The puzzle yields 0.8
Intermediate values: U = 0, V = 5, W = 6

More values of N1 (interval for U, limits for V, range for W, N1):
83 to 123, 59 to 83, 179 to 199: -1.0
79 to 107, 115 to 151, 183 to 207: 8.0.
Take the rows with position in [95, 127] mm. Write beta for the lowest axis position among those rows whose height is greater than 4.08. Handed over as 113 mm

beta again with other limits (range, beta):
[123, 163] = 125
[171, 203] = 173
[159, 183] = 161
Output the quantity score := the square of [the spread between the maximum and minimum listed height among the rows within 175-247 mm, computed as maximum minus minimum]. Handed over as 1.6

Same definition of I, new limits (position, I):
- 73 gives 4.006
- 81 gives 4.208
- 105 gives 3.942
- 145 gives 4.407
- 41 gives 3.639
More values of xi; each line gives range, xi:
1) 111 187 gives 0.37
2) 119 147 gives 0.19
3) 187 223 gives 1.04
